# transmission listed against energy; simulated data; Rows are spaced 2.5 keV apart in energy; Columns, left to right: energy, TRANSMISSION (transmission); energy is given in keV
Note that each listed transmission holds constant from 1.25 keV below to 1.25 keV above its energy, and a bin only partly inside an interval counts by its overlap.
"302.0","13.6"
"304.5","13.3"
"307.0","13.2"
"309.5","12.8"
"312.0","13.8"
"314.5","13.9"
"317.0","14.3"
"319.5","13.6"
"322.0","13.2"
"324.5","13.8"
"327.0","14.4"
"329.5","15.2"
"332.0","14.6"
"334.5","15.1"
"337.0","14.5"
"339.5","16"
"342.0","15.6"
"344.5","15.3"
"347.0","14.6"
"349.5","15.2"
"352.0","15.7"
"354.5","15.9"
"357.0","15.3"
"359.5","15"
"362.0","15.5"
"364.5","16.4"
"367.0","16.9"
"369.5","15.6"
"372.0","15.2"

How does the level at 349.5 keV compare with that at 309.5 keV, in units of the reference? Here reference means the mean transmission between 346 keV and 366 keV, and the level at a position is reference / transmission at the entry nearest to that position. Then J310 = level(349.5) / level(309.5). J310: 0.84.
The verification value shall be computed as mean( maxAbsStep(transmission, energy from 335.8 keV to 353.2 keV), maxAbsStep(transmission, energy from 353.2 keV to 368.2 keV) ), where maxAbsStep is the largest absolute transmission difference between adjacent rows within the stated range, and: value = 1.2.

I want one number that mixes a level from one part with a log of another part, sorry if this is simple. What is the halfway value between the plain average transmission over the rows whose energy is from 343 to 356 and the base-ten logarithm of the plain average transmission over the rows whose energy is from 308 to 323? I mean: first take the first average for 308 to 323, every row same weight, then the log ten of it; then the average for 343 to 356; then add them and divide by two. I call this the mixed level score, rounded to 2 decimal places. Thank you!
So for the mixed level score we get 8.24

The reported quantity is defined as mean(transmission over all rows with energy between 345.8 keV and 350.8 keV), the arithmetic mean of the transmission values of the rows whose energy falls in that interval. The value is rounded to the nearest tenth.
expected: 14.9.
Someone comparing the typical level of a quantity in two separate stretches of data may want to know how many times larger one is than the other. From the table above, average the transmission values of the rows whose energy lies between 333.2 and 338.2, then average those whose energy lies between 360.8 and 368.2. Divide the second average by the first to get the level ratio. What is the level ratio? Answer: 1.10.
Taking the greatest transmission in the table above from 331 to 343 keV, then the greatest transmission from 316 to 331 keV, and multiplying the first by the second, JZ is 243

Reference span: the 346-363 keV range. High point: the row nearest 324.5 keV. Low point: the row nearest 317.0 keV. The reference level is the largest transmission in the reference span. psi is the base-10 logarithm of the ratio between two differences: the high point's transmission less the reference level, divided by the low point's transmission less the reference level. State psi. 0.12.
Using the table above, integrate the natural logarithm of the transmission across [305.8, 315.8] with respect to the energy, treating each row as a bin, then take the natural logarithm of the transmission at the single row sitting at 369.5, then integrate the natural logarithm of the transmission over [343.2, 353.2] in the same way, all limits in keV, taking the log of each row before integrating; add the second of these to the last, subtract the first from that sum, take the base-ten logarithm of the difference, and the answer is 0.601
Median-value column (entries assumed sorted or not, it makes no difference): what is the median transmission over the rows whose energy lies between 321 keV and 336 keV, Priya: 14.50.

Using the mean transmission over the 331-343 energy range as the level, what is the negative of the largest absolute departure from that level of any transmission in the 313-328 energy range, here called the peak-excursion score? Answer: -2.0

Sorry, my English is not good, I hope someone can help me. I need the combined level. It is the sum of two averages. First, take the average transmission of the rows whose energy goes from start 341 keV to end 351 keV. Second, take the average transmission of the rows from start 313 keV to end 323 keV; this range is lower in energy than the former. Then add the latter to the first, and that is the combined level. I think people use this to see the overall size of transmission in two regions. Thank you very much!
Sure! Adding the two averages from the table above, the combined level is 28.9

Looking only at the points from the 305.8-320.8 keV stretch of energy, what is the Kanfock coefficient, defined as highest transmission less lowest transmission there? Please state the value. 1.50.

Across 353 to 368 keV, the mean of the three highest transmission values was 16.4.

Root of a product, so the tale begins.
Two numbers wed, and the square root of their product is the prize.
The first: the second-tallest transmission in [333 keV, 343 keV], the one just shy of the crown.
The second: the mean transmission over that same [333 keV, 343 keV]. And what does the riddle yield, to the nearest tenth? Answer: 15.4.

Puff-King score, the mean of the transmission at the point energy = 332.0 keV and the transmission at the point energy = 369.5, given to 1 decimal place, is 15.1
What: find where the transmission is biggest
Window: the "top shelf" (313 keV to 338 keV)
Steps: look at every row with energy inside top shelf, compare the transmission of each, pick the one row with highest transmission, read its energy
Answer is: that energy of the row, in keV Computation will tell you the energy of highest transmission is 329.5 keV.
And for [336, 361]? 339.5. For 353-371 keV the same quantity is 367.0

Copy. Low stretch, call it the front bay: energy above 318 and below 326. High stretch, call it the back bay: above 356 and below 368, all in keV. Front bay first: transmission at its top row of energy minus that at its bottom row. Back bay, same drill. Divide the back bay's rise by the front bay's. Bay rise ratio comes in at 8.0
